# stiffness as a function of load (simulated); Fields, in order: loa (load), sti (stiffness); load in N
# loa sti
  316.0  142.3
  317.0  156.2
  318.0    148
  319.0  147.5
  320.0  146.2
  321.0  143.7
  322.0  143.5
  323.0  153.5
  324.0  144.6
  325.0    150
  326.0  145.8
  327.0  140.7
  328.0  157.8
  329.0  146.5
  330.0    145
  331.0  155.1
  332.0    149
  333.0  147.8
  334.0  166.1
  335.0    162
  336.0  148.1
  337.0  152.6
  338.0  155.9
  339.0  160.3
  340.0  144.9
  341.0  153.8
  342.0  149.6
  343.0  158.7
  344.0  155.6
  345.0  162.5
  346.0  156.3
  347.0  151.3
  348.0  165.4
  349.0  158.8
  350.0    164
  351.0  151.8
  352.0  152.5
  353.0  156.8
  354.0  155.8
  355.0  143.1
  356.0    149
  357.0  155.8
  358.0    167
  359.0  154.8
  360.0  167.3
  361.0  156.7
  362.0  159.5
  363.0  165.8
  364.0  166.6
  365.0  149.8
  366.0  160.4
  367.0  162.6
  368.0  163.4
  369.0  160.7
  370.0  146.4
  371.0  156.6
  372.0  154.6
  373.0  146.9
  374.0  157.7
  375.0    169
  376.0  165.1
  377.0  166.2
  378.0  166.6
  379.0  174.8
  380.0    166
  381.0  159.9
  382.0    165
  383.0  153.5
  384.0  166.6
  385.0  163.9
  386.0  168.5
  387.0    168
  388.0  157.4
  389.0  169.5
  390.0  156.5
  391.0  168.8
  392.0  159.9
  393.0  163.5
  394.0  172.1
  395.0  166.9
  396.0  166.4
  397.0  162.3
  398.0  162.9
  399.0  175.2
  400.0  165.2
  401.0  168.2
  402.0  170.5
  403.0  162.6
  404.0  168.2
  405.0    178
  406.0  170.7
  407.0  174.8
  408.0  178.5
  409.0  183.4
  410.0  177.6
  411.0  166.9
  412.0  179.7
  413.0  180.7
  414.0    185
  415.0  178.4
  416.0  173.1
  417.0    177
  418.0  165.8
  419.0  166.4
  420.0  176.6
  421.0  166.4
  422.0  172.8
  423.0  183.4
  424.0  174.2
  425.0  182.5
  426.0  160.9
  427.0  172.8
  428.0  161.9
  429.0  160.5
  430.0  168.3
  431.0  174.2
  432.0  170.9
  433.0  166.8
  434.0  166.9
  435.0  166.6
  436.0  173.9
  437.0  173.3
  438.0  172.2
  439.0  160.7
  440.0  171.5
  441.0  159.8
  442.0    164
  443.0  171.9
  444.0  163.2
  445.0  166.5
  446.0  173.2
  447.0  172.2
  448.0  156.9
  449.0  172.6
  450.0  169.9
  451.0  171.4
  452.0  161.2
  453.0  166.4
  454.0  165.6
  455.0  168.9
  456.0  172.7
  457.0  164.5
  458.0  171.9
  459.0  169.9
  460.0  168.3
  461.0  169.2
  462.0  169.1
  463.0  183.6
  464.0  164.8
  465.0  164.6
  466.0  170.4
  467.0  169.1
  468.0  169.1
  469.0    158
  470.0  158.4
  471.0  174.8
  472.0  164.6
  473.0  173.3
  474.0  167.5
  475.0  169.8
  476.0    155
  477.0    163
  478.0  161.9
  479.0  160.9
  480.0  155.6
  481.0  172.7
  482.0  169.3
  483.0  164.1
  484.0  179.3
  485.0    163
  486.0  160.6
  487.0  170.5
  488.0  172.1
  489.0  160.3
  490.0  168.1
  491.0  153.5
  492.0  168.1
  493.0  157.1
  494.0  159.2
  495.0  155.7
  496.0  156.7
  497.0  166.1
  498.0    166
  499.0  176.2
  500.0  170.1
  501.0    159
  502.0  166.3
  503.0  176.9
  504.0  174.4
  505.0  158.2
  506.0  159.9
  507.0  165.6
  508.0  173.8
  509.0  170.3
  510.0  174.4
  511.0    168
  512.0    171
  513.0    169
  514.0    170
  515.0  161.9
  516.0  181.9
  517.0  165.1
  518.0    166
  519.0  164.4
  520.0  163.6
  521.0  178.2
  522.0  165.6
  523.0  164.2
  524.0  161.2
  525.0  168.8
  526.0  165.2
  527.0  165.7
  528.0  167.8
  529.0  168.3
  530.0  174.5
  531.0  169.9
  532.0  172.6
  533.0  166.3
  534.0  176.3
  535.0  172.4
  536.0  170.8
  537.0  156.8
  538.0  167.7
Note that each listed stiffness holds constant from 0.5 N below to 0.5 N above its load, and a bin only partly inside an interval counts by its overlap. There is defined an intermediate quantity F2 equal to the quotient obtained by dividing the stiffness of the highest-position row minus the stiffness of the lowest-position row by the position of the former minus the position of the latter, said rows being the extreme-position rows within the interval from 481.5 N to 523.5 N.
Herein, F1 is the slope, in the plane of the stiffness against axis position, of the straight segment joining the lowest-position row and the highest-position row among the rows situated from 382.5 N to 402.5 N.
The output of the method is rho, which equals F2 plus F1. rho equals 0.8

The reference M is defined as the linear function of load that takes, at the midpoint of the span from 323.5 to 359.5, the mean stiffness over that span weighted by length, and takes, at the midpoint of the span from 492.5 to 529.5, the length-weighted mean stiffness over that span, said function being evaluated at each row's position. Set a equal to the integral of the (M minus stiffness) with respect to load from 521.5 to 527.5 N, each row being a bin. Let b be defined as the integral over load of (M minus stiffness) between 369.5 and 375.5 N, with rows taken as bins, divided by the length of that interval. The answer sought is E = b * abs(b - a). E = 14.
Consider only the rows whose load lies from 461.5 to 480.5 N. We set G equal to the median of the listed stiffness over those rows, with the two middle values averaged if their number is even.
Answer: 165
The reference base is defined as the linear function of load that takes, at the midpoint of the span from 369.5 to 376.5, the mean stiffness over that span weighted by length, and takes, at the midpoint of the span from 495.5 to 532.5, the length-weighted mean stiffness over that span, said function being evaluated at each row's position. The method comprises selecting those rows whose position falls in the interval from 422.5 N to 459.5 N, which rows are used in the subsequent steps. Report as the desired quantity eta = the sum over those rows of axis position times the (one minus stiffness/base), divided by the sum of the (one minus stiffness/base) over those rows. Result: 437.6 N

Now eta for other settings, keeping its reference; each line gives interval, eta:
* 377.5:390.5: 382.9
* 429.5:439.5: 434.1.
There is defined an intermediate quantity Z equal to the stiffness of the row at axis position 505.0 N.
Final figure 158.2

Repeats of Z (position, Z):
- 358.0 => 167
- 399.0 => 175.2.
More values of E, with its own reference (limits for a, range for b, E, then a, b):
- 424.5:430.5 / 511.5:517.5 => -115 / -45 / -3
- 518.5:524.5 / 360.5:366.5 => -56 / 8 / -4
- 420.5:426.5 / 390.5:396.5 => -607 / -80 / -9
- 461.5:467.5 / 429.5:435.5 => -279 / -42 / -8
